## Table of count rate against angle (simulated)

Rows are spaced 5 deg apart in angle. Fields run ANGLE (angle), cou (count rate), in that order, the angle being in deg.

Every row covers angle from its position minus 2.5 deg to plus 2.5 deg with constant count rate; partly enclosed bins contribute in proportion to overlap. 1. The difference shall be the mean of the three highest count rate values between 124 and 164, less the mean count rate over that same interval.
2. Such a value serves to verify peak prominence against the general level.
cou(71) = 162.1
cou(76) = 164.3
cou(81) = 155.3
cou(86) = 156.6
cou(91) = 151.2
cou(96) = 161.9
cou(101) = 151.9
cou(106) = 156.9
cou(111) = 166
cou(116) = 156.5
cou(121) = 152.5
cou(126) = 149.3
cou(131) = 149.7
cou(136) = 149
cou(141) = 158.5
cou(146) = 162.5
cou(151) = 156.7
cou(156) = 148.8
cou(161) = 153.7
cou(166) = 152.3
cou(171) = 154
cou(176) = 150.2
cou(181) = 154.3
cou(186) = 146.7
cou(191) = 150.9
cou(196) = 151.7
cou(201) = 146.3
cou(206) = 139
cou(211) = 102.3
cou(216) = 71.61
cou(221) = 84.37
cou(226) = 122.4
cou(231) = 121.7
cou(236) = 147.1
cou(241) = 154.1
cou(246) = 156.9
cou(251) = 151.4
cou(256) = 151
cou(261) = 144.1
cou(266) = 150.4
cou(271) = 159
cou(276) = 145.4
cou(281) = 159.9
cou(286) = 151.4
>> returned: 5.7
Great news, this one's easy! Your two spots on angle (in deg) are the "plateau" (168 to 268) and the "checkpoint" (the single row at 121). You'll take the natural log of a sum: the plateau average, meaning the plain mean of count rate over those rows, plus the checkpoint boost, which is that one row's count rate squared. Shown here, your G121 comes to 10.06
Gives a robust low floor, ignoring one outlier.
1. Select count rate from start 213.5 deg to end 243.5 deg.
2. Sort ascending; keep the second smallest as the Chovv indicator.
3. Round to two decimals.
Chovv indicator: 84.37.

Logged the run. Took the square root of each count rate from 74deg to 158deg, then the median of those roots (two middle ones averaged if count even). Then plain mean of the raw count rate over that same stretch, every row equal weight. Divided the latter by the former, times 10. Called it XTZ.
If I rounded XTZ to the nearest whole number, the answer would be 124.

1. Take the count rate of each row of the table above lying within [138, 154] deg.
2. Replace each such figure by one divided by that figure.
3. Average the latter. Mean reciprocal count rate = 0.0063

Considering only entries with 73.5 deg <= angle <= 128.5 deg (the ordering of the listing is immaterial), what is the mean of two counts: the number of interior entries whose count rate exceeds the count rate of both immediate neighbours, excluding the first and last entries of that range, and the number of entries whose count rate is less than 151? 2.0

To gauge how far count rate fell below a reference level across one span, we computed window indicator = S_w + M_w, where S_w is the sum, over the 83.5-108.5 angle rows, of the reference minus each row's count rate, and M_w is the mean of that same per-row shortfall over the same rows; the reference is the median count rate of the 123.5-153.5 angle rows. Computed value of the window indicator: -15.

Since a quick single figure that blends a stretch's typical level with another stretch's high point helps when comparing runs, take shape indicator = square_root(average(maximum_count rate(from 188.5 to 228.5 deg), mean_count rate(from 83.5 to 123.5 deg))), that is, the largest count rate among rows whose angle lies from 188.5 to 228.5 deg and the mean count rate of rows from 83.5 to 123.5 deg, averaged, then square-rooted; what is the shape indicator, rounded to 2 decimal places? 12.42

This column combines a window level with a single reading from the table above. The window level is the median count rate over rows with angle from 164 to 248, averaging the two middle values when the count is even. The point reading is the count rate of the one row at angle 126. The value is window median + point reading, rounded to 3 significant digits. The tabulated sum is 296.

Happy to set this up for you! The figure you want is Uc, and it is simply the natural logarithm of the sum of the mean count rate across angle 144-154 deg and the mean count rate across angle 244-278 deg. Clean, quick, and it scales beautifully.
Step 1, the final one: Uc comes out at 5.74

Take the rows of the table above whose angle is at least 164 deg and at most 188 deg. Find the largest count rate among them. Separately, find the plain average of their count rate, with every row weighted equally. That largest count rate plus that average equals 306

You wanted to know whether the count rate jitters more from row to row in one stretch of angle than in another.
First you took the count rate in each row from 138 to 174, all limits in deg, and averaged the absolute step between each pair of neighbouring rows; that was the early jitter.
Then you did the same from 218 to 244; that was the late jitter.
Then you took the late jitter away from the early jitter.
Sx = -13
